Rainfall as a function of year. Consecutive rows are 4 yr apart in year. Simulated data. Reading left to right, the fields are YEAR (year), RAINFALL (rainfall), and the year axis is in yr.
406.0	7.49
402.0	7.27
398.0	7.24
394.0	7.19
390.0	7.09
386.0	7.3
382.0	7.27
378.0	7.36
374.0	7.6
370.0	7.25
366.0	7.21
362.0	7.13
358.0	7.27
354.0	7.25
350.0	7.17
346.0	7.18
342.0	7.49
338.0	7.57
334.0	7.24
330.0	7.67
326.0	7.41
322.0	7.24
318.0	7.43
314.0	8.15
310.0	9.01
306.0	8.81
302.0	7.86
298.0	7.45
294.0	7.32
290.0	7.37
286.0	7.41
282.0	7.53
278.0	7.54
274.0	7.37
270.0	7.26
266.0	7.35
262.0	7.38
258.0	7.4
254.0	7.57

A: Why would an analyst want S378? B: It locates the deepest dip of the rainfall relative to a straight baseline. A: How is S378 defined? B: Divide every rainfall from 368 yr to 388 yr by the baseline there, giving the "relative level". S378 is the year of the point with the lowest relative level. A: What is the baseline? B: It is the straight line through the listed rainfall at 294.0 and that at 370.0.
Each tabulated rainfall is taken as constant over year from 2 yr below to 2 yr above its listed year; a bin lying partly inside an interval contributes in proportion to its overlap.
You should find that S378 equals 370.0 yr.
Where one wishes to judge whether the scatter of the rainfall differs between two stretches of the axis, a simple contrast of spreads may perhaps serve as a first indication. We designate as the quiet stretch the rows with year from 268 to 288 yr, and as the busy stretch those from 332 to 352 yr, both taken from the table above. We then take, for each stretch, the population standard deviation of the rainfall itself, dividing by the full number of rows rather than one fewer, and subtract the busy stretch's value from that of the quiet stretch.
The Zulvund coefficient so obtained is -0.1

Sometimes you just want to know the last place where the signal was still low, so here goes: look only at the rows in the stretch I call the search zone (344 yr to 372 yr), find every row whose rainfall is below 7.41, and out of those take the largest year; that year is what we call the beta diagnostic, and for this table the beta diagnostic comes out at 370.0 yr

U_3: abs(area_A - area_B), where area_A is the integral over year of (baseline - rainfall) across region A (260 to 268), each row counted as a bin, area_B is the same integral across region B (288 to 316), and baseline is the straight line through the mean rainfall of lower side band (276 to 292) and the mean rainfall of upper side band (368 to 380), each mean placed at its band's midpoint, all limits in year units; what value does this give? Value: 16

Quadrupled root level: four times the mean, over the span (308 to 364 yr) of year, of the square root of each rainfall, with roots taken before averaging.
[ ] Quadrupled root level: 11.0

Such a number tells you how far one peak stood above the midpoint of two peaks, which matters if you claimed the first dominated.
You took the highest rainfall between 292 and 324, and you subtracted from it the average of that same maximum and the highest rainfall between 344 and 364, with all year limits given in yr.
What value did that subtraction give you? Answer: 0.87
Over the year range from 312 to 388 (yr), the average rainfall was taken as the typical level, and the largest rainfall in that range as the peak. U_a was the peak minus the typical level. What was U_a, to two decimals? 0.77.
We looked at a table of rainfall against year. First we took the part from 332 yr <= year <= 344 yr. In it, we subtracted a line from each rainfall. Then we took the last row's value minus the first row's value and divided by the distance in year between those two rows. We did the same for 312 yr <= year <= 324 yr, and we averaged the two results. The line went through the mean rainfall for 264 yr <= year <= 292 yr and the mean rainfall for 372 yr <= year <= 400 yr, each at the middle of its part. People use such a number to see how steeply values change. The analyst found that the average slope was -0.04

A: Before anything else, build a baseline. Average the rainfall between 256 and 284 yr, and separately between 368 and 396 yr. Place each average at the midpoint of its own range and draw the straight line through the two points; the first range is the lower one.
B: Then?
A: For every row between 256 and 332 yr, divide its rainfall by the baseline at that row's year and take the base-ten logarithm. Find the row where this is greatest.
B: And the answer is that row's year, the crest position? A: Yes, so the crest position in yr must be 310.0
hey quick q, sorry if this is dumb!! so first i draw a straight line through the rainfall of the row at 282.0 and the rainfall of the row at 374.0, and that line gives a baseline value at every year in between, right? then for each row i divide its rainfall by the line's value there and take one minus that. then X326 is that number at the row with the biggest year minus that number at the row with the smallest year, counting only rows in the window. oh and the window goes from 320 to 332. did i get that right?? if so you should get -0.06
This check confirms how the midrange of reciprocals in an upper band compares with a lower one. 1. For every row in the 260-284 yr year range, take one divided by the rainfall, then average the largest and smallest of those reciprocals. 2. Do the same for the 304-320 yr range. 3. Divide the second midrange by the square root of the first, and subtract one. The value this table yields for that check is -0.666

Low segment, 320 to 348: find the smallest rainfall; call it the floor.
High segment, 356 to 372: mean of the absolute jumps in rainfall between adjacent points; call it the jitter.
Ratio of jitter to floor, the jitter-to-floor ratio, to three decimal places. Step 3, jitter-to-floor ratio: 0.012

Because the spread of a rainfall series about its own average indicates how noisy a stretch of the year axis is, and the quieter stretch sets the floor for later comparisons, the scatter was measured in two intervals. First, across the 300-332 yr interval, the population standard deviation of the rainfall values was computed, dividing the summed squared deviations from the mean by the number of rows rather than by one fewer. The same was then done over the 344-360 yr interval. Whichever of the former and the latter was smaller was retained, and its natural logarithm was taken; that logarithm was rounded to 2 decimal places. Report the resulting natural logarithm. -3.14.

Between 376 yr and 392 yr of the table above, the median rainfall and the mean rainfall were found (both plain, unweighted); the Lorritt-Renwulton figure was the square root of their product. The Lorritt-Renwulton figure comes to 7.27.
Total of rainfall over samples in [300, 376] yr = 144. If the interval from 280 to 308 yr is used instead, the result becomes 54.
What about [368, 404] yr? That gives 66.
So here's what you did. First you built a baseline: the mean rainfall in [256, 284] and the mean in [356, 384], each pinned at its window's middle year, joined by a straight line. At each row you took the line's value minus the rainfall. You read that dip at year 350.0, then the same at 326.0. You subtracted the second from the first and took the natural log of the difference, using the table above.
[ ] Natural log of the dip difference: -1.5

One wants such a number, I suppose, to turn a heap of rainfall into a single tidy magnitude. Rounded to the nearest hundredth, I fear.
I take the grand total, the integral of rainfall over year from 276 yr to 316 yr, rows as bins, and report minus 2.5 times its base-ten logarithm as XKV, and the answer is -6.24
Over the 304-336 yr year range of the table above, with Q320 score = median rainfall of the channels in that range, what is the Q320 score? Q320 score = 7.55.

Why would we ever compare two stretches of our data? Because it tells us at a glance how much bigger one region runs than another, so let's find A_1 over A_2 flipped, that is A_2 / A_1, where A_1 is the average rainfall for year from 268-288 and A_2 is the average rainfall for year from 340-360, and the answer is 0.98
